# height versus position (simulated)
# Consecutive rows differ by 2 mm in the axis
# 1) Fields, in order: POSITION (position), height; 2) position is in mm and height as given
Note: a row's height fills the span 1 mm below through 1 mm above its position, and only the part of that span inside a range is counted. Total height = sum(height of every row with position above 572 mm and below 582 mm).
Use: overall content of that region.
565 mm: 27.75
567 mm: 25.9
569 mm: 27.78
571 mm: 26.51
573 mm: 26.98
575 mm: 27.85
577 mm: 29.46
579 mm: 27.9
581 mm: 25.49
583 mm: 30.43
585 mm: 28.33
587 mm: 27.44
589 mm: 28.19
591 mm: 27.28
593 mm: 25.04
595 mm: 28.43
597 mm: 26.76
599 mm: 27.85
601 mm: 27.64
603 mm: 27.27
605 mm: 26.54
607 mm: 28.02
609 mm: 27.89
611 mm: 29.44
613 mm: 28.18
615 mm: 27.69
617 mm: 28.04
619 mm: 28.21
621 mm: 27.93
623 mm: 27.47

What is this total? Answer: 138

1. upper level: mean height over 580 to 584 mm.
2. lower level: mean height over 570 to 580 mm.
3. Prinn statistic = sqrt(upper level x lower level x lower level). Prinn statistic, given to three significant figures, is 147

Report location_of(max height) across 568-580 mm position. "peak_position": 577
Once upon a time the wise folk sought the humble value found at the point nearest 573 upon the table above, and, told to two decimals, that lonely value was 26.98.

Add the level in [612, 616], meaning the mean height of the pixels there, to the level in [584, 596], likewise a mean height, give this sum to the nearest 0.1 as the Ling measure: 55.4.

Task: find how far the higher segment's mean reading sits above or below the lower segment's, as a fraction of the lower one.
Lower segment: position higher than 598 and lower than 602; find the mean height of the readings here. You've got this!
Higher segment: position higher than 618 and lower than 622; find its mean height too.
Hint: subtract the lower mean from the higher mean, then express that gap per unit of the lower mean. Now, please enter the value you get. 0.012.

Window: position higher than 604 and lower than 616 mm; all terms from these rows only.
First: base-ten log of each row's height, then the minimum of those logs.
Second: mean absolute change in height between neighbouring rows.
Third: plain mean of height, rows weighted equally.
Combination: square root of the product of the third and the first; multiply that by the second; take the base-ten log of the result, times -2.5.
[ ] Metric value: -2.0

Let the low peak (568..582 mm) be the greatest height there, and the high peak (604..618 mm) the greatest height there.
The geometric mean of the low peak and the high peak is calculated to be 29.4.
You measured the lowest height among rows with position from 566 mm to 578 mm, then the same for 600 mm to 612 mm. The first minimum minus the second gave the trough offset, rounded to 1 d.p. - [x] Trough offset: -0.6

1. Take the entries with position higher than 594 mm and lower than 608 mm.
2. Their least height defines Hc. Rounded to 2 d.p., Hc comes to 26.54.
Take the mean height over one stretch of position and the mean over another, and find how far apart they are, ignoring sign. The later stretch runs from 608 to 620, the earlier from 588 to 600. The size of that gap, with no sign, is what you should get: 1.0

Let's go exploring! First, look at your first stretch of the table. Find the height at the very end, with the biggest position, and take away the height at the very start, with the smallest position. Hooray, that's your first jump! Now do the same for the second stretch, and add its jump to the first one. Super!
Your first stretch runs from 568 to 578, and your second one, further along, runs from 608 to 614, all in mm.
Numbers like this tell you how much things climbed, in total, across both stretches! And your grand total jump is 2.0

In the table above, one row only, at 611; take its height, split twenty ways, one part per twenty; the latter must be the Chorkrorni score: 1.47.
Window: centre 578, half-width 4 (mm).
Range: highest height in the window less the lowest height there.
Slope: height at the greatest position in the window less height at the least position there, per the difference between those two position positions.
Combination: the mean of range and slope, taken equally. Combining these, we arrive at 1.8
